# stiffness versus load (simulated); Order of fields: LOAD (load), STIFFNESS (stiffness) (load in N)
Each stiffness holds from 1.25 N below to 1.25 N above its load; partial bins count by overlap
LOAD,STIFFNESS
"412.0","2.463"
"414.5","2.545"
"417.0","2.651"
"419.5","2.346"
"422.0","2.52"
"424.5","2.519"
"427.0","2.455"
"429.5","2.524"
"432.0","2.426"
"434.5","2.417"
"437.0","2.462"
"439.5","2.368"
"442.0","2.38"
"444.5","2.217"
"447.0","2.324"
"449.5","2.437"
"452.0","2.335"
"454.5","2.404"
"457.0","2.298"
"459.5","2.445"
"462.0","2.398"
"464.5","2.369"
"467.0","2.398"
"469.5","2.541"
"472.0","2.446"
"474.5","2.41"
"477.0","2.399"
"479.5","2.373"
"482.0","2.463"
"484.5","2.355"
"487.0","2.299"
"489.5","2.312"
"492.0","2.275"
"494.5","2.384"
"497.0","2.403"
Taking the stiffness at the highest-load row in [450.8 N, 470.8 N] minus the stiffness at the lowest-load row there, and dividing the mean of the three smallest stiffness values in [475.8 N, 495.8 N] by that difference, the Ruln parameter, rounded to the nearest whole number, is 11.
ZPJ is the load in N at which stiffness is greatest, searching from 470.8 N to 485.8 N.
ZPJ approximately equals 482.0 N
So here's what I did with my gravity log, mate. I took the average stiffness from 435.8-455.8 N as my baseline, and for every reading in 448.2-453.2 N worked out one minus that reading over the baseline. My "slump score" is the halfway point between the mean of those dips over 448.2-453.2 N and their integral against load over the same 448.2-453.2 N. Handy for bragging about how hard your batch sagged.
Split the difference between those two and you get -0.026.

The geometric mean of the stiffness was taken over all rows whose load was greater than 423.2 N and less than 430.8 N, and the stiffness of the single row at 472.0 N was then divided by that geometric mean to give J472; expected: 0.98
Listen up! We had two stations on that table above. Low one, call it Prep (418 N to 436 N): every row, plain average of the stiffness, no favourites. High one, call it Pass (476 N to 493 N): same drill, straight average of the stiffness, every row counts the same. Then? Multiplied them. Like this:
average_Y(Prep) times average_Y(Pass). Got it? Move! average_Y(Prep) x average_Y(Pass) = 5.79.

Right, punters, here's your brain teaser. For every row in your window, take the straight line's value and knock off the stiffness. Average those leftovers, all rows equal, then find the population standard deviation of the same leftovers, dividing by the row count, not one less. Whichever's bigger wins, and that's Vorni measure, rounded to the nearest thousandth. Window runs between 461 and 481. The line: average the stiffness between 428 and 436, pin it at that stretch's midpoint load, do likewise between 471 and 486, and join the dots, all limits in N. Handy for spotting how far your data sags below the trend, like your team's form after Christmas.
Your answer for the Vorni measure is 0.052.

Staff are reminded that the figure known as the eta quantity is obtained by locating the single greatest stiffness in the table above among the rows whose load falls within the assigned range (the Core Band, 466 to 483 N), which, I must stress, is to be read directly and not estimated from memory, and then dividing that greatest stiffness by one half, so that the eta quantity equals 5.08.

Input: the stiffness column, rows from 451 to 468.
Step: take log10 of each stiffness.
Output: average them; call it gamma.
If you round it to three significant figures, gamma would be 0.376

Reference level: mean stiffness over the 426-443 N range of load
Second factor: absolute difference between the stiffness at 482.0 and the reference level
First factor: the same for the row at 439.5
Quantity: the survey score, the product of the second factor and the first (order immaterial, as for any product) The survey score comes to 0.0019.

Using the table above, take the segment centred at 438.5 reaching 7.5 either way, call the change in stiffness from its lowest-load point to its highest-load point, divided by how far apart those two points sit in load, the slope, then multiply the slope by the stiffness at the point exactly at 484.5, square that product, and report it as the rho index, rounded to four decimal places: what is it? 0.0016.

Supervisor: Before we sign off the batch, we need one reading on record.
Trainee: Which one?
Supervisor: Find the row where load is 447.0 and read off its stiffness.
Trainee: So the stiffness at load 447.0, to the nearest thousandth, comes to 2.324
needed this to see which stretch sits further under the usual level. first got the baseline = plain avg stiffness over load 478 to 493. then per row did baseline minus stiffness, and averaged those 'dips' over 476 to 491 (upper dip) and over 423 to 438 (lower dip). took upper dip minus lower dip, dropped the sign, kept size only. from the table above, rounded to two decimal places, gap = 0.10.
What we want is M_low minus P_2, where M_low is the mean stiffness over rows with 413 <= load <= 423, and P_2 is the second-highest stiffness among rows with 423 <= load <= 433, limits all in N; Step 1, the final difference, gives 0.00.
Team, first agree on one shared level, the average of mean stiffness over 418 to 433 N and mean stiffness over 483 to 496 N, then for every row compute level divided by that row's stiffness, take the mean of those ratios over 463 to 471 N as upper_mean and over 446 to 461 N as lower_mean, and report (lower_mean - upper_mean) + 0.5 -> 0.525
